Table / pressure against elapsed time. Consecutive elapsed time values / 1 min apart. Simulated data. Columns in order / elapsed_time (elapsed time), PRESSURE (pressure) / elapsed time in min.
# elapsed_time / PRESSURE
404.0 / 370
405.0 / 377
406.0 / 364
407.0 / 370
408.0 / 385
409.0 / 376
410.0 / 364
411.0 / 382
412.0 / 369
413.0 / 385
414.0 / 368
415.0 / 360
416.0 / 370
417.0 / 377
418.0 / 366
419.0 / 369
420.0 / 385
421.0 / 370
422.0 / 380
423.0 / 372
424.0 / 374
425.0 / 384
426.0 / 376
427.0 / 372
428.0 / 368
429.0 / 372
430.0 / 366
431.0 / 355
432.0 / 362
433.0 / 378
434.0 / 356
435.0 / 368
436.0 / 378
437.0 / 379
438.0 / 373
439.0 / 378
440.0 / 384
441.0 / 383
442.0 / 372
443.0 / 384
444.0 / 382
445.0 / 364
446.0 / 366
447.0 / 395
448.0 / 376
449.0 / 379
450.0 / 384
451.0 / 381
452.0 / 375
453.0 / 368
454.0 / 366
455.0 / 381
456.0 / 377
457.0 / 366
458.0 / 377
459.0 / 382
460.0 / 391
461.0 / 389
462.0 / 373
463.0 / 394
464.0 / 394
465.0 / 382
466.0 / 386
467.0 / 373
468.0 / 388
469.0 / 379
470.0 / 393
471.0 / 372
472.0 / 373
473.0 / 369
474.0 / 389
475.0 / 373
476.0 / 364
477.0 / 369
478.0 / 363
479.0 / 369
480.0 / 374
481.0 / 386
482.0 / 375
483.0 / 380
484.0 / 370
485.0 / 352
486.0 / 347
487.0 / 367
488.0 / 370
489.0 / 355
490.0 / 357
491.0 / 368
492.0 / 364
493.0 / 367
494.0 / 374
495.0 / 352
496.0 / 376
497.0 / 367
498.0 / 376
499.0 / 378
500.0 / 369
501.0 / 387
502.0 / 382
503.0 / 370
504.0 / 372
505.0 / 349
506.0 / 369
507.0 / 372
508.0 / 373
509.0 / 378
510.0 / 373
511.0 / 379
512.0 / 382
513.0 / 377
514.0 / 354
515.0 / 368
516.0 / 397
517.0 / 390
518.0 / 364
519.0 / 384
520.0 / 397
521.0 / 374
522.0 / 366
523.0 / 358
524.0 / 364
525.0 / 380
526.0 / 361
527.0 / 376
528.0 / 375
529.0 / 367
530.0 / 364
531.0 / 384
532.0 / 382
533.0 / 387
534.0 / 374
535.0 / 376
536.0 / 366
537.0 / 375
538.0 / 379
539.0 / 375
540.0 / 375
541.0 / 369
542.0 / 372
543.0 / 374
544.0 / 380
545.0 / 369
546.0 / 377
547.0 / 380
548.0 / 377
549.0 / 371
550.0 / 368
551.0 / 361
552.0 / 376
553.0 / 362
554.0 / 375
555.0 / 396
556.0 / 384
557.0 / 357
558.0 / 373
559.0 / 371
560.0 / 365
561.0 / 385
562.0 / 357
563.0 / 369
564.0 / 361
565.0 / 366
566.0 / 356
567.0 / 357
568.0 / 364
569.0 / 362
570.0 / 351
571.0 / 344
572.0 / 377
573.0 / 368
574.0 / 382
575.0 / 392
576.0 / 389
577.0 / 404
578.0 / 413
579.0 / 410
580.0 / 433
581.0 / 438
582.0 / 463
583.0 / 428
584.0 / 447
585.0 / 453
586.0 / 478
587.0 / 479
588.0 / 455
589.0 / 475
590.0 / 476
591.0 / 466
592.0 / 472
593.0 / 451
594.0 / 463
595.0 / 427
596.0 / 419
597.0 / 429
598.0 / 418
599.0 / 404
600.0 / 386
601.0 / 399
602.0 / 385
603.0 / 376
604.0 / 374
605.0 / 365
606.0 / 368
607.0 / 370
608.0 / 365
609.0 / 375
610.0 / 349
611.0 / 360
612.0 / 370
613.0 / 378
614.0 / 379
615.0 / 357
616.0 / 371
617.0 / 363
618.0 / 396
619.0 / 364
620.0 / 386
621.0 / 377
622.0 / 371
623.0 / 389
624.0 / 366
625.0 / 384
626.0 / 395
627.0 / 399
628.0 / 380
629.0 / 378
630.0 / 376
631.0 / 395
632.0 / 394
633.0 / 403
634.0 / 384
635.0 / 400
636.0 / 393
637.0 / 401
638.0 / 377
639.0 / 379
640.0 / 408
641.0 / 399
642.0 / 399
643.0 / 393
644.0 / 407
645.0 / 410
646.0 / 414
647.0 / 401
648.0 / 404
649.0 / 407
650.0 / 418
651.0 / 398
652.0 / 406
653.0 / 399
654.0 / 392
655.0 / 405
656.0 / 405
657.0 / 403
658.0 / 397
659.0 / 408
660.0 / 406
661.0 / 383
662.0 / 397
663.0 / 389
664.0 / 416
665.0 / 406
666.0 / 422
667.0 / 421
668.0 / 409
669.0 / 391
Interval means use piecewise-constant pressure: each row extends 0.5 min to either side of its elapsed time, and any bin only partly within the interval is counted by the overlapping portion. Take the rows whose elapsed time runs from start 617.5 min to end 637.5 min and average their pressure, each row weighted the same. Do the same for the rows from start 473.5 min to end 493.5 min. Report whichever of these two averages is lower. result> 368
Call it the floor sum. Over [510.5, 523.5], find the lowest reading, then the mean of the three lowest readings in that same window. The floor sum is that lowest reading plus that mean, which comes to 713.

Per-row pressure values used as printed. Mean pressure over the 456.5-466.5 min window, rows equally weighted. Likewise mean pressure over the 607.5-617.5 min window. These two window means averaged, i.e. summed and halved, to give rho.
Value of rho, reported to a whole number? 375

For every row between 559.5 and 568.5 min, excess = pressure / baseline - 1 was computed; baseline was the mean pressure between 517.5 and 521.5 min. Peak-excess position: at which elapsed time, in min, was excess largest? 561.0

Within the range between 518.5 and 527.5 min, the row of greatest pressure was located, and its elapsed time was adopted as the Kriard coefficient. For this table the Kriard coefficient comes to 520.0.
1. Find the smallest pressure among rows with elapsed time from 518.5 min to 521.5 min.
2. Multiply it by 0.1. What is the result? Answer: 37.4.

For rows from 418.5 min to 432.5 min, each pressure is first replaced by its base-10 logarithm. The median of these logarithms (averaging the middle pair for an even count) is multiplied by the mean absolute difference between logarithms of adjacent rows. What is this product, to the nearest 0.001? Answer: 0.024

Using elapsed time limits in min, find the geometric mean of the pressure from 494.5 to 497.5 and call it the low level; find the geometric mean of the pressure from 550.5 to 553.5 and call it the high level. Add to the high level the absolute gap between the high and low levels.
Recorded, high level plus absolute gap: 368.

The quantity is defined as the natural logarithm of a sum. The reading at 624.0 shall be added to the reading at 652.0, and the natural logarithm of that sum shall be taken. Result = 6.65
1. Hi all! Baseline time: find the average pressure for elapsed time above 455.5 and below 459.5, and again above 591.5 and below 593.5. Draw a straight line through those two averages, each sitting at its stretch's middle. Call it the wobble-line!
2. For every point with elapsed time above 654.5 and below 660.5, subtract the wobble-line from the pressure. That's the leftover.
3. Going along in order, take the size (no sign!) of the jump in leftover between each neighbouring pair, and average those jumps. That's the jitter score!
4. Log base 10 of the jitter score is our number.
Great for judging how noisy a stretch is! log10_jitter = 0.7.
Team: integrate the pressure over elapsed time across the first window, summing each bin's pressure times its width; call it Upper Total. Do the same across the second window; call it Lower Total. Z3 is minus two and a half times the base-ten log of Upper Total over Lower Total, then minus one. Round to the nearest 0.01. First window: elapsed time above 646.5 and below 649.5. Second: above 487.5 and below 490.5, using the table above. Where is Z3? -1.12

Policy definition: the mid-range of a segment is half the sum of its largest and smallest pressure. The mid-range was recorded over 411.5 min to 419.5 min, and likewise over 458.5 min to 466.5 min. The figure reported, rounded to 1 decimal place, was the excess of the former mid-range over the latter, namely -11.0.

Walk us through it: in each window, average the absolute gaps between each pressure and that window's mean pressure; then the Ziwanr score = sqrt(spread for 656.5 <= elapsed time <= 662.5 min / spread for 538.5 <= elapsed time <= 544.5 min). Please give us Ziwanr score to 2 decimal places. 1.63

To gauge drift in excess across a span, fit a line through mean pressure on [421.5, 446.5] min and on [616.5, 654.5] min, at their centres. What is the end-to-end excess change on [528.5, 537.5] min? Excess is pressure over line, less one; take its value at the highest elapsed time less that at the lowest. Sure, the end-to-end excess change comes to 0.019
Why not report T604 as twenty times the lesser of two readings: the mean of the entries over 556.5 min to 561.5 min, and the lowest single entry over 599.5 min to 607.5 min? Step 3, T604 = 7300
